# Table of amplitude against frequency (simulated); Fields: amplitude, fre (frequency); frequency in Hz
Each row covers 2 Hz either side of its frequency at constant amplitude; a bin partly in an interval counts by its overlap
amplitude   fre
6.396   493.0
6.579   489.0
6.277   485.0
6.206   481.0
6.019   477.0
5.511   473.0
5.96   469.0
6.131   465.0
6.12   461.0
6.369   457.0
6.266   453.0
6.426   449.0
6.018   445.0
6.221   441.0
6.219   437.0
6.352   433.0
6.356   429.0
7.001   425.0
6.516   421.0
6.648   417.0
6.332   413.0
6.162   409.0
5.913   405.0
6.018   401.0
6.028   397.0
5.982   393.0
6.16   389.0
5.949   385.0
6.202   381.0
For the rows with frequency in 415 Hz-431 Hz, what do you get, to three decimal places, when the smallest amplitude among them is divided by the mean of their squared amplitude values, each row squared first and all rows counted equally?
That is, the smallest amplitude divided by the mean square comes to 0.144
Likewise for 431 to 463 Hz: 0.154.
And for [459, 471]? 0.162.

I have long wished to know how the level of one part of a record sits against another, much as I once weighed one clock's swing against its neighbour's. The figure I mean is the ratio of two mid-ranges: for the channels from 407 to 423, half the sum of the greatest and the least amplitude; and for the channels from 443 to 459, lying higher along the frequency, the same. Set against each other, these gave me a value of 1.03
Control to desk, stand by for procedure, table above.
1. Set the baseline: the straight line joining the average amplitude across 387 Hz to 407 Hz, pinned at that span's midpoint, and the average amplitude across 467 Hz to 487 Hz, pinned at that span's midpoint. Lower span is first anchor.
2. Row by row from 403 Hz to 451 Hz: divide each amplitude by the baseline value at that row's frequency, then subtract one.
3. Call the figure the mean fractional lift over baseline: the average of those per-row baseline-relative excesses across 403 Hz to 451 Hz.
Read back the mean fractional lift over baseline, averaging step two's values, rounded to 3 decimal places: 0.056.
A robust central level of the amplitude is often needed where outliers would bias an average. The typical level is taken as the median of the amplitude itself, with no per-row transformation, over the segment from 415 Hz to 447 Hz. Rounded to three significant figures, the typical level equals 6.35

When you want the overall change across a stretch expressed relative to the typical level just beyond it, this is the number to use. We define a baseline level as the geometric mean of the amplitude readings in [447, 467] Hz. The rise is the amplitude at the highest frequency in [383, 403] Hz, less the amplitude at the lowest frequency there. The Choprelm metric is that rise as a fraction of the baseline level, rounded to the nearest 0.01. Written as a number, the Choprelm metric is 0.01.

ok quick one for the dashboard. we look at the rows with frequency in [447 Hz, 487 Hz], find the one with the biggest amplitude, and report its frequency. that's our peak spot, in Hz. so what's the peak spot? 449.0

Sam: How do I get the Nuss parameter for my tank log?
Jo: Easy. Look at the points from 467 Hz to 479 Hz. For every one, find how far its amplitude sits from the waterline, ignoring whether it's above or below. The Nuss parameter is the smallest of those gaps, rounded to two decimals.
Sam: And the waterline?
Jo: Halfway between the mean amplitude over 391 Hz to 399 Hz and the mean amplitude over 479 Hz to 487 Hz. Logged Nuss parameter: 0.10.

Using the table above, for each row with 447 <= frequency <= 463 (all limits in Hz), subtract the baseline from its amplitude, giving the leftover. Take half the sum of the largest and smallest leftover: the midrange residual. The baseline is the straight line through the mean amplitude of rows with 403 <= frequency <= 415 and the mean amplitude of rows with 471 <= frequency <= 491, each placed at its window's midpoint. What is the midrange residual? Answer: 0.15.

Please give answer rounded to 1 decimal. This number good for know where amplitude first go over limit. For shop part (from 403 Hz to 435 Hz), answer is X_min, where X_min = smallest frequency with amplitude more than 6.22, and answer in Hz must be 413.0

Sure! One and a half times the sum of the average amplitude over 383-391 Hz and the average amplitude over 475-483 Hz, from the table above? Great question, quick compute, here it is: 18.3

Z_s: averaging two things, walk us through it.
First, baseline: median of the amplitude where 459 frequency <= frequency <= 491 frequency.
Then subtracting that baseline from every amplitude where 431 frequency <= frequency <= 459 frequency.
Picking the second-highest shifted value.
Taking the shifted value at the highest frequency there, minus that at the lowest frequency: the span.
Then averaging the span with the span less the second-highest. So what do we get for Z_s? -0.10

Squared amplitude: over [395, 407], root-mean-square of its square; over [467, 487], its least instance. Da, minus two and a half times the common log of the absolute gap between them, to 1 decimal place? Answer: -1.8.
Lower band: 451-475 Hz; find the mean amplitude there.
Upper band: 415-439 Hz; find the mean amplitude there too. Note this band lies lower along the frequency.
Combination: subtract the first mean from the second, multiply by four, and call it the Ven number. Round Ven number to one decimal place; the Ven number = 1.8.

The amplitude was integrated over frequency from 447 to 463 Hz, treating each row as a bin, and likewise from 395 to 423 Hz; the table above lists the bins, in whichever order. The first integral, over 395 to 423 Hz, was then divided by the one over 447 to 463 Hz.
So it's 1.7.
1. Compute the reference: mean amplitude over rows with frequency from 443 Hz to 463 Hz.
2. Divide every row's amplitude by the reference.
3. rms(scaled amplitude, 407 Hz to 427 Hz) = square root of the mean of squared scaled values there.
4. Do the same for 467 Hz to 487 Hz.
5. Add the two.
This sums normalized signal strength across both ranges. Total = 2.01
